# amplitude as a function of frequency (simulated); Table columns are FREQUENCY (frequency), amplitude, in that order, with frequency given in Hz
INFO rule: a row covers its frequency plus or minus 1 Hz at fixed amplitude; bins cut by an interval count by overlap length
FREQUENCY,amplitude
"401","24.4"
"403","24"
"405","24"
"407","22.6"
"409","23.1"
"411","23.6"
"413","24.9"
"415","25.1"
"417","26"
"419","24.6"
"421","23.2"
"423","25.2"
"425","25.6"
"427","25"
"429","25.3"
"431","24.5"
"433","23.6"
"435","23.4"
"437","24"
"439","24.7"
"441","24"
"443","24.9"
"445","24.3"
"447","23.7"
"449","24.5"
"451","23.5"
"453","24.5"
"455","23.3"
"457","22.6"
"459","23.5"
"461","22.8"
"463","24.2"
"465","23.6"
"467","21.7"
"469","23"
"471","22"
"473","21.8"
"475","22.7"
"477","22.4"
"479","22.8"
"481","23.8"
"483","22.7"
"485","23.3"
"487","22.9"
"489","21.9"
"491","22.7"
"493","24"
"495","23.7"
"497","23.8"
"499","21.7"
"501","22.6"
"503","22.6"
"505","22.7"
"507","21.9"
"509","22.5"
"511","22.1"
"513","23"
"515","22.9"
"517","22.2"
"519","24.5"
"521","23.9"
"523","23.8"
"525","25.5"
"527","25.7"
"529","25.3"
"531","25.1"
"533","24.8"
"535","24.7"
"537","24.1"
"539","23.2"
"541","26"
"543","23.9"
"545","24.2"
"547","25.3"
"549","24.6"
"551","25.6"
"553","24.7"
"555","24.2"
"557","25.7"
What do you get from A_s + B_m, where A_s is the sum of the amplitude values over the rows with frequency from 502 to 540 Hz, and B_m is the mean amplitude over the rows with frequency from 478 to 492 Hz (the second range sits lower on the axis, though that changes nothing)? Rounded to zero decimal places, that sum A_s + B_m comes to 473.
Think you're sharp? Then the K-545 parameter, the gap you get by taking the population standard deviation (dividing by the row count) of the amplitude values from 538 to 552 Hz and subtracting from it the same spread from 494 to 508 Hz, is 0.18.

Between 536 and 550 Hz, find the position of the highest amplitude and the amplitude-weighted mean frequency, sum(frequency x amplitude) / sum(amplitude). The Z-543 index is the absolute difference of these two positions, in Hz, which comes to 2.0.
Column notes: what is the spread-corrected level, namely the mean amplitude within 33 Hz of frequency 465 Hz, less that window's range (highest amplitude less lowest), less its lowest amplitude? -1.6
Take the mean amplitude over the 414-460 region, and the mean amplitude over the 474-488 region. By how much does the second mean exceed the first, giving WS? -1.4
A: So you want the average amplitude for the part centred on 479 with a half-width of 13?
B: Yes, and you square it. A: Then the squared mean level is 510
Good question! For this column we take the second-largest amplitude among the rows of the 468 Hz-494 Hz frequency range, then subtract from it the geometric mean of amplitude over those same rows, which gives 1.0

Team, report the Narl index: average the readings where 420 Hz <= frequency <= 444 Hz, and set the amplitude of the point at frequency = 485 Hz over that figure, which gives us 0.953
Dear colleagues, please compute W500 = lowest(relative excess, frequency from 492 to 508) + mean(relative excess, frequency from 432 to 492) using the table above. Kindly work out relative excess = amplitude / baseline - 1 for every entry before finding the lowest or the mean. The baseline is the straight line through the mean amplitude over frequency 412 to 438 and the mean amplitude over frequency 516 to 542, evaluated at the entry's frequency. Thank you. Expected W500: -0.170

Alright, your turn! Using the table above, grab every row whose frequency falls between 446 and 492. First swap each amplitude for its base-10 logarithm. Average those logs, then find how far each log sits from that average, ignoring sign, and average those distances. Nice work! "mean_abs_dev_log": 0.0123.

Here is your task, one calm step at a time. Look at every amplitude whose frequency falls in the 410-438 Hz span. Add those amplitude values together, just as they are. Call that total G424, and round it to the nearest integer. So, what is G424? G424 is 344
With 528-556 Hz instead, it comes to 346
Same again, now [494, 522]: 320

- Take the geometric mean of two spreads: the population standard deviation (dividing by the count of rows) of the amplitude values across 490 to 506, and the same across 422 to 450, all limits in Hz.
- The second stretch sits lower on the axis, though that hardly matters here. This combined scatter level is 0.69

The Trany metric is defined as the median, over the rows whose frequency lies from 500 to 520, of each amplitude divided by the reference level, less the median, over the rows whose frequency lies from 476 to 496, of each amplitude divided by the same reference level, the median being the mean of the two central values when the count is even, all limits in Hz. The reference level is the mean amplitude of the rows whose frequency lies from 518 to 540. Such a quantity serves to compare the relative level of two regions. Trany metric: -0.010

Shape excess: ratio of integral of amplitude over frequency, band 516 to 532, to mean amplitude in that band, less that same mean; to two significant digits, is -8.5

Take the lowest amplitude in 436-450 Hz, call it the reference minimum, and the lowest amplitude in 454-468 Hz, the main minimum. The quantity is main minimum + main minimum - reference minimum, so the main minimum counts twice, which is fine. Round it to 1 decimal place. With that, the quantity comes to 19.7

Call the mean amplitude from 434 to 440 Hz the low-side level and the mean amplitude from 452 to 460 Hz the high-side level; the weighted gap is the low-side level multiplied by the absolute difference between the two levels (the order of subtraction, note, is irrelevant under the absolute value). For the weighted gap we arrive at 13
